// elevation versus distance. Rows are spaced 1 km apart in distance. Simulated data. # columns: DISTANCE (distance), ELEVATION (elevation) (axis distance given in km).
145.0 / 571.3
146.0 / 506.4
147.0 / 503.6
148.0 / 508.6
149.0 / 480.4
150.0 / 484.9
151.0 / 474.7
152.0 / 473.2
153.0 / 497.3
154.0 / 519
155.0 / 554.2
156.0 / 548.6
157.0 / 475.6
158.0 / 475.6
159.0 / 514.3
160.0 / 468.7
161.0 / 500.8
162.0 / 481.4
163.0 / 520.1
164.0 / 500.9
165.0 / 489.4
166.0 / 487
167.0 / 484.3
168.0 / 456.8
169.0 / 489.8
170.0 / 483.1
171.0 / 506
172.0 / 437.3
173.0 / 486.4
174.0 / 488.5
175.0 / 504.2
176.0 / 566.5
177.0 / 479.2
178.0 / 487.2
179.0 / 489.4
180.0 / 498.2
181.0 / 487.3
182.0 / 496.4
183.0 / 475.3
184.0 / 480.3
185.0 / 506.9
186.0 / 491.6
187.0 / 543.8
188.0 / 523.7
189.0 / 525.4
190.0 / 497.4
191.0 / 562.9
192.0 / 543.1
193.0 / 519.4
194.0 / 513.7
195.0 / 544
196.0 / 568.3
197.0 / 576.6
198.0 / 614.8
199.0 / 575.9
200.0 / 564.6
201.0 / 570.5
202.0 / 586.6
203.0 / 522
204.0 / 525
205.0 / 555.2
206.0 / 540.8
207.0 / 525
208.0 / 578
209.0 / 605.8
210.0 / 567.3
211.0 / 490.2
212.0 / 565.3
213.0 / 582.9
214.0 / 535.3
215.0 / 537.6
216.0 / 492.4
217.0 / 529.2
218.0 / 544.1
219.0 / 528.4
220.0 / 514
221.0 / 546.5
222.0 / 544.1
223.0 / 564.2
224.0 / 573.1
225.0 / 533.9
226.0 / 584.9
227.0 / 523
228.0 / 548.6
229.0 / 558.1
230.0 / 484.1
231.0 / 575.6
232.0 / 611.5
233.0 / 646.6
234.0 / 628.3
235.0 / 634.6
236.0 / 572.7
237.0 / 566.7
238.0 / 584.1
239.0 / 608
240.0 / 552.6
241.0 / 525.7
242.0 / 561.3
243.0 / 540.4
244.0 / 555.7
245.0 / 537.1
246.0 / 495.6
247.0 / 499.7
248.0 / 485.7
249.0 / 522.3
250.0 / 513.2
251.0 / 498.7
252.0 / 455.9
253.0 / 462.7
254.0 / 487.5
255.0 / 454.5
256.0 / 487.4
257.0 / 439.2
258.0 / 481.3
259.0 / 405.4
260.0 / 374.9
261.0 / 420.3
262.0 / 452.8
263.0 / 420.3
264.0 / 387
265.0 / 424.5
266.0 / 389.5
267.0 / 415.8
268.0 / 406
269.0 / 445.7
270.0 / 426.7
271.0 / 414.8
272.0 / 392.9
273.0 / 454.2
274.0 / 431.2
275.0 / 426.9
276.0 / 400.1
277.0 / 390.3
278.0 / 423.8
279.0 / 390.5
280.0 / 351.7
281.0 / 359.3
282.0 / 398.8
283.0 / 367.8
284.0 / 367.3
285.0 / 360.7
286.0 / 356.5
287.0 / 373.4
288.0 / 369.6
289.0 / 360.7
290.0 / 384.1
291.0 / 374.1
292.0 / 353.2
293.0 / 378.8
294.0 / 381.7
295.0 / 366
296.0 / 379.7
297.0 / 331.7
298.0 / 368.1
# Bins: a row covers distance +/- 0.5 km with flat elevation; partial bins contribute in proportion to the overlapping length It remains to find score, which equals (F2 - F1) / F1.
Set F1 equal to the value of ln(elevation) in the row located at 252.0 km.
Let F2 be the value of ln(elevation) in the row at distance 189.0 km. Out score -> 0.023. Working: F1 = 6.12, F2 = 6.26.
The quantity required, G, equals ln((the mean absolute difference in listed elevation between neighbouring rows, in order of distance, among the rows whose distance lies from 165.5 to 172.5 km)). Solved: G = 3.3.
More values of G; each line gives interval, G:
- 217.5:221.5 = 3.0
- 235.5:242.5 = 3.3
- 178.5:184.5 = 2.4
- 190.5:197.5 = 2.9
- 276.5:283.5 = 3.4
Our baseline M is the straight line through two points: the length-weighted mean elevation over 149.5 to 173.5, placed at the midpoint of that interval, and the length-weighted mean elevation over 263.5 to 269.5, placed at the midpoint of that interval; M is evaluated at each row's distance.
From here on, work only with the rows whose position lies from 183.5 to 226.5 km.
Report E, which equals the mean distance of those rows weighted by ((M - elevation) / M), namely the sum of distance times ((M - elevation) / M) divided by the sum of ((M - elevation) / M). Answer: 207.7 km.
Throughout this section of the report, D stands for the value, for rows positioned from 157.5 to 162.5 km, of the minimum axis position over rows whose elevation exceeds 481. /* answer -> 159.0 km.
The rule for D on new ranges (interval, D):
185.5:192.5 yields 186.0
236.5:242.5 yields 237.0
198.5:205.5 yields 199.0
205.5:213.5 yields 206.0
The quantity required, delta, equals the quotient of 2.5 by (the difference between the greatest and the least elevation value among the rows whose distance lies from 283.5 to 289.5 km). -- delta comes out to 0.148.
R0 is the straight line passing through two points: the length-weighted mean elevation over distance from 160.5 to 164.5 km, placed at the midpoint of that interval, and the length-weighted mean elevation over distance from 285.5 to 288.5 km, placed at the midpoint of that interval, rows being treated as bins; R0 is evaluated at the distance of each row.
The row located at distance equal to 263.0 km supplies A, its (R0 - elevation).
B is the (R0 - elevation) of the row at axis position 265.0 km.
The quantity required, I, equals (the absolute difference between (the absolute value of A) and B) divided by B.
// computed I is -1.8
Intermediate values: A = -28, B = -34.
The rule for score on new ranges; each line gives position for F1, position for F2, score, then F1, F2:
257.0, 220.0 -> 0.026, 6.08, 6.24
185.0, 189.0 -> 0.006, 6.23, 6.26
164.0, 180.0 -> -0.001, 6.22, 6.21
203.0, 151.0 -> -0.015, 6.26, 6.16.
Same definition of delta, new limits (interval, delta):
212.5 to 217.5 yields 0.028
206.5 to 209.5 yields 0.031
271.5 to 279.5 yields 0.039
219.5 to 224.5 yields 0.042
